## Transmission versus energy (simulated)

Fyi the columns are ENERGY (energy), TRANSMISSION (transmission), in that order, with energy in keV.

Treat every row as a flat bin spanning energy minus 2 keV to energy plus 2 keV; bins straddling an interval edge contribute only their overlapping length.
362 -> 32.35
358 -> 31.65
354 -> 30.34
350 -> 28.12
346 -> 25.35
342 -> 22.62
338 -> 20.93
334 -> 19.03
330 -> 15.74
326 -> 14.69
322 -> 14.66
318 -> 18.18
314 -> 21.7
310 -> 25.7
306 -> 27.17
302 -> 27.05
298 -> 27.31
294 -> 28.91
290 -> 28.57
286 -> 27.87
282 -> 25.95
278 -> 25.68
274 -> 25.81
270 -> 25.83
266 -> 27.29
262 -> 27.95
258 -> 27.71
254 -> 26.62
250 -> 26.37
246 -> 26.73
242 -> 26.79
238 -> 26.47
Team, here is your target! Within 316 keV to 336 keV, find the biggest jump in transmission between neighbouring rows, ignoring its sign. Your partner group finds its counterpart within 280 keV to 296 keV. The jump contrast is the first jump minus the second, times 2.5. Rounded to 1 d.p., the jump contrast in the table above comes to 4.0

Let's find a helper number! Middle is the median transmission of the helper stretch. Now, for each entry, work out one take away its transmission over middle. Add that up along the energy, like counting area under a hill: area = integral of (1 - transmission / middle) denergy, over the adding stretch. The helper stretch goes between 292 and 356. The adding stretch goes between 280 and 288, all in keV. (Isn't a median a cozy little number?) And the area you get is -1.0 keV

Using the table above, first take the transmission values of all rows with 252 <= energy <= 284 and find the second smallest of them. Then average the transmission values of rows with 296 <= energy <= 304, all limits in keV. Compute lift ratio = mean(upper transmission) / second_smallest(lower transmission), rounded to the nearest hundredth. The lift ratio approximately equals 1.05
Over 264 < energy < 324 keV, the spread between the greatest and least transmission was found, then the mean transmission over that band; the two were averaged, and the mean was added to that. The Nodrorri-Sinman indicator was 44.9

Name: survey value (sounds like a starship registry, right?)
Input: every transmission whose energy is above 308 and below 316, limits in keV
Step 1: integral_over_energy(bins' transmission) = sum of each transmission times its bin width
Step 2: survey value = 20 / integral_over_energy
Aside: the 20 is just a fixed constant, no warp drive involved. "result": 0.11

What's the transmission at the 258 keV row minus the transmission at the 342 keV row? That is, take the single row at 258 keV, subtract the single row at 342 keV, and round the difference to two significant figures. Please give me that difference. 5.1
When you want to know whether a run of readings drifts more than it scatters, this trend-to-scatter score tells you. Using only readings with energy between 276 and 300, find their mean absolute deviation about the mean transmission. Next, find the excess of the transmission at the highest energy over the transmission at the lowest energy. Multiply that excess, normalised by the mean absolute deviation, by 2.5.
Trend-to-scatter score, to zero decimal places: 4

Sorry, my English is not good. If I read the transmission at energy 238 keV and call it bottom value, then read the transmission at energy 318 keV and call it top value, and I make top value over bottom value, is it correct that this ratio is 0.69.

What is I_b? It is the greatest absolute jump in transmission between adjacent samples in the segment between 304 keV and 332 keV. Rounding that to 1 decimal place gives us 4.0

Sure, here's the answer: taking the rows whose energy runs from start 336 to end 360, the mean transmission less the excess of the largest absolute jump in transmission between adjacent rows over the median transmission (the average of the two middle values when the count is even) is 50.5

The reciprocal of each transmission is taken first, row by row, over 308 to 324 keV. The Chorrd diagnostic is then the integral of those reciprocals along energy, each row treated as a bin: 0.83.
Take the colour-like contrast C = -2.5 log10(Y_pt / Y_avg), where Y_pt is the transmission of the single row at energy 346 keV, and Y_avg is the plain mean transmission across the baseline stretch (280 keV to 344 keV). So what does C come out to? -0.11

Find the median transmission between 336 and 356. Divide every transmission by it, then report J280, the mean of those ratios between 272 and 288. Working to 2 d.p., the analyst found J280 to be 1.04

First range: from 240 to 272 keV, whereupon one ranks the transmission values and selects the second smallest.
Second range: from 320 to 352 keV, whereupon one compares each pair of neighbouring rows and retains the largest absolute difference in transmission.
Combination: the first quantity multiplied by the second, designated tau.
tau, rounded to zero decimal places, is 87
